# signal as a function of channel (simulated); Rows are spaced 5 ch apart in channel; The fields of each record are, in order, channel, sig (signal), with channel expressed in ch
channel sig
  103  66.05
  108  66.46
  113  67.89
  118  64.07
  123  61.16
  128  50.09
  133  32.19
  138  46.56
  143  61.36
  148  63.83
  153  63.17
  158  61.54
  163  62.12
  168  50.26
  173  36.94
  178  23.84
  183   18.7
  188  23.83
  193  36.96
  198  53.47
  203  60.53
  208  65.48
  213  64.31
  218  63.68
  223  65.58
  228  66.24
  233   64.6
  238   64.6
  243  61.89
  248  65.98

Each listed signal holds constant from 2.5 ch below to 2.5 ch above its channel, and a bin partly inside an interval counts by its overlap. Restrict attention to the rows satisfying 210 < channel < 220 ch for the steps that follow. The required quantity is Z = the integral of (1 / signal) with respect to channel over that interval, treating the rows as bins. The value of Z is 0.16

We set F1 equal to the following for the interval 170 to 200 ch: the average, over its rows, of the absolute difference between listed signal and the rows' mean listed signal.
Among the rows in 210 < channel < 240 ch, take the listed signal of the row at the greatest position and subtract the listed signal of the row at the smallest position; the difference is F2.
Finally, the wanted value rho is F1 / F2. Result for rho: 35.1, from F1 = 10.2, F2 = 0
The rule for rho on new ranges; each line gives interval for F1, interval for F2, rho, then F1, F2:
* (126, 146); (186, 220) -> 0.2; 8.2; 40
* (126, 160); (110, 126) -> -1.4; 9.6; -7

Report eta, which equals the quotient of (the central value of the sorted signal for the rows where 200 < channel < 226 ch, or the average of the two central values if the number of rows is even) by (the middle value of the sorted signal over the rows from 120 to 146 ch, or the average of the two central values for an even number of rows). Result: 1.3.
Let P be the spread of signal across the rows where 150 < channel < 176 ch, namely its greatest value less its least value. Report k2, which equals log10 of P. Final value 1.42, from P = 26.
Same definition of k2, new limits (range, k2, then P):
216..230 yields 0.41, 3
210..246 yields 0.64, 4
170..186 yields 1.26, 18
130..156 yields 1.50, 32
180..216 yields 1.67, 47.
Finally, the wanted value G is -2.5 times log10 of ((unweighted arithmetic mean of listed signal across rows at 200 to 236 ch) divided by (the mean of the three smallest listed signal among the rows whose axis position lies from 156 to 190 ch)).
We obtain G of -1.2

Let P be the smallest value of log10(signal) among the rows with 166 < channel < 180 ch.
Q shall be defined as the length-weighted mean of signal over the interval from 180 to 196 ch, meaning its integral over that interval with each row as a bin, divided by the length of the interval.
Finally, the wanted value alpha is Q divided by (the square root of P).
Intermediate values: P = 1.38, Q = 27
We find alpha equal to 23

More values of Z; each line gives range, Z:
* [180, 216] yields 0.97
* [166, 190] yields 0.89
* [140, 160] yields 0.32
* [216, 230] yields 0.21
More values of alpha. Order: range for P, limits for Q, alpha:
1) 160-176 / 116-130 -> 47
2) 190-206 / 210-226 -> 52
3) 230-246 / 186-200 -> 28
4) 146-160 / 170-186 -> 20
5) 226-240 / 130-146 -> 35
